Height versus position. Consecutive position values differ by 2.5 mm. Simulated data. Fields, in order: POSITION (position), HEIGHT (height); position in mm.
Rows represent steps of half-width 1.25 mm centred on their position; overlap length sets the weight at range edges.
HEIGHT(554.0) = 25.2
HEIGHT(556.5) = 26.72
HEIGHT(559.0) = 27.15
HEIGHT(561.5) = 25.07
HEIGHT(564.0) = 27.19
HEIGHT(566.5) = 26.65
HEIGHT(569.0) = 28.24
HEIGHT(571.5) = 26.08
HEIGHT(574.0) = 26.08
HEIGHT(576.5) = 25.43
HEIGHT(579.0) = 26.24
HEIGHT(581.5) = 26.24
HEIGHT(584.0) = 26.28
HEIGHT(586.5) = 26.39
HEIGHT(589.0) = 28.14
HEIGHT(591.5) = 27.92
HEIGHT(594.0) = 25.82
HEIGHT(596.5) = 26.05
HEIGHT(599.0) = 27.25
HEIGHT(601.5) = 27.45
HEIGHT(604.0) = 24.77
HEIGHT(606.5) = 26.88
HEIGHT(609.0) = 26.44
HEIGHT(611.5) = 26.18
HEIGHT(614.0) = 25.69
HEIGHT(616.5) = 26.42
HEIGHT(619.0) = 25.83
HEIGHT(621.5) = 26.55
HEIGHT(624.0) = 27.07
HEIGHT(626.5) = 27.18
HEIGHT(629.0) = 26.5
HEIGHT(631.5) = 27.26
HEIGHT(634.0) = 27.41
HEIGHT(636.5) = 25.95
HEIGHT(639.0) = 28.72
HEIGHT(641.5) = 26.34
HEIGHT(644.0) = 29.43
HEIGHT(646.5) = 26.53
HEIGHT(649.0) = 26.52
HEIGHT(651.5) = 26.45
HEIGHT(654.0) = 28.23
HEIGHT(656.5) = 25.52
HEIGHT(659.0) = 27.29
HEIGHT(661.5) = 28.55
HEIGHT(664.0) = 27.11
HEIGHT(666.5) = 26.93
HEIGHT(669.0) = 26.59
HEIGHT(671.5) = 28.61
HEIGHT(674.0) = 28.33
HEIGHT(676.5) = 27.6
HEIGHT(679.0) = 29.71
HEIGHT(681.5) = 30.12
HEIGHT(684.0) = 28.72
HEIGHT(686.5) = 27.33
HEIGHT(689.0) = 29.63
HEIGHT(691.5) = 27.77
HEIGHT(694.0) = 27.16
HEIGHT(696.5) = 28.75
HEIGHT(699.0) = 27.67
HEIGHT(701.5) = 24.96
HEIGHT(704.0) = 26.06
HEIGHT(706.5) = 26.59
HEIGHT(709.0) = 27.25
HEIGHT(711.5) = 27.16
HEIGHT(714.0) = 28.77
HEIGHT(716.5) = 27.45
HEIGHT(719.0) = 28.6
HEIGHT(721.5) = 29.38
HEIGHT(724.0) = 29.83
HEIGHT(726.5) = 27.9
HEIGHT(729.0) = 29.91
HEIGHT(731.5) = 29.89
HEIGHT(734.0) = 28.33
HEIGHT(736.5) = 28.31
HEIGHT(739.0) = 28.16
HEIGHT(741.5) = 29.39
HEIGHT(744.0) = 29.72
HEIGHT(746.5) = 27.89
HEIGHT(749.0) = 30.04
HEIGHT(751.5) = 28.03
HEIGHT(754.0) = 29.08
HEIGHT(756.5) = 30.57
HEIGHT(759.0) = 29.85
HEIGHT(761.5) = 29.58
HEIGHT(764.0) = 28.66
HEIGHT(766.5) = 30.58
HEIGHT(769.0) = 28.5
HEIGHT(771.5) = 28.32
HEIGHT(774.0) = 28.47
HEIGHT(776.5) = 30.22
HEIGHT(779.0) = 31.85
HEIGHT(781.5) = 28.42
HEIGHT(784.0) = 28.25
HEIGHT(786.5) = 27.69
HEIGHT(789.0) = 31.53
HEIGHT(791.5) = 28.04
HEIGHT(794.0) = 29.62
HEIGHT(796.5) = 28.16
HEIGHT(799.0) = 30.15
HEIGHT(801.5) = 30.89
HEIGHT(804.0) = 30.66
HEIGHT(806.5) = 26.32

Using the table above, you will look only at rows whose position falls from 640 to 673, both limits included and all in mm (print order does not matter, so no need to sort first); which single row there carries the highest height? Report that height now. 29.43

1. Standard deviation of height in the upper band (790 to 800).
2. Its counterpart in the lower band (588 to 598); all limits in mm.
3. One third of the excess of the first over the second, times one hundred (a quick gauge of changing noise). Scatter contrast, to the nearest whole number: -5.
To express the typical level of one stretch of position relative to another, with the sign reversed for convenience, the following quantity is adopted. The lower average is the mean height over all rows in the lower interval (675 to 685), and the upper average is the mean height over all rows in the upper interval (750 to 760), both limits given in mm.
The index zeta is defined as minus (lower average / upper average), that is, -0.99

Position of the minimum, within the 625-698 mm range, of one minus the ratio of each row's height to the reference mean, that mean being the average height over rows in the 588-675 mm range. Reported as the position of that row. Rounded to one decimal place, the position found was 681.5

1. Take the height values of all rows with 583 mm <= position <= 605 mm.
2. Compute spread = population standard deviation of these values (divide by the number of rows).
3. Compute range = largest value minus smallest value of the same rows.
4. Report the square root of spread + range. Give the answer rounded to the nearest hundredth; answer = 2.10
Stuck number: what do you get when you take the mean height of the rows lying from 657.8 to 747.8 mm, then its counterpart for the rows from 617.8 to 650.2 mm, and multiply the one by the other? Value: 761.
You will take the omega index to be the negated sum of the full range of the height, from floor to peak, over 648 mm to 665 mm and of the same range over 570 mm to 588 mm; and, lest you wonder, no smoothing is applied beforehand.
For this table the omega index -4.0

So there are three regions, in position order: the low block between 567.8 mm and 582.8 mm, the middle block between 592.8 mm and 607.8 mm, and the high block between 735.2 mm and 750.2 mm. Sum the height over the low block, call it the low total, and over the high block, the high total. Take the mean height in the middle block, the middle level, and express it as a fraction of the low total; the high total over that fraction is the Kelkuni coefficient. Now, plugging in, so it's 1042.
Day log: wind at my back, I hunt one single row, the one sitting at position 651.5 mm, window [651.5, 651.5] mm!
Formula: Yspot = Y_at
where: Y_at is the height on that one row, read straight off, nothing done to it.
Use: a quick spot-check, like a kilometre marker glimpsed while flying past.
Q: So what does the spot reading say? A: 26.45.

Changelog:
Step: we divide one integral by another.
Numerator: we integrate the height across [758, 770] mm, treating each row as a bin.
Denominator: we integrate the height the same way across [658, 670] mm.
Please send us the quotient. 1.08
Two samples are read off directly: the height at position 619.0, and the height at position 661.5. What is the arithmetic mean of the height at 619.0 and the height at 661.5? 27.2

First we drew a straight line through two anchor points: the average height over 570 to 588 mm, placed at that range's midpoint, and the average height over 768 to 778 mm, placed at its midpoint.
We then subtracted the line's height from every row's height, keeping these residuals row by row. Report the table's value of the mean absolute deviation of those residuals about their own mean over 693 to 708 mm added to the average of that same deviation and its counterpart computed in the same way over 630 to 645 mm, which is 2.1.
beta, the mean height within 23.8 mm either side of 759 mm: 29.2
